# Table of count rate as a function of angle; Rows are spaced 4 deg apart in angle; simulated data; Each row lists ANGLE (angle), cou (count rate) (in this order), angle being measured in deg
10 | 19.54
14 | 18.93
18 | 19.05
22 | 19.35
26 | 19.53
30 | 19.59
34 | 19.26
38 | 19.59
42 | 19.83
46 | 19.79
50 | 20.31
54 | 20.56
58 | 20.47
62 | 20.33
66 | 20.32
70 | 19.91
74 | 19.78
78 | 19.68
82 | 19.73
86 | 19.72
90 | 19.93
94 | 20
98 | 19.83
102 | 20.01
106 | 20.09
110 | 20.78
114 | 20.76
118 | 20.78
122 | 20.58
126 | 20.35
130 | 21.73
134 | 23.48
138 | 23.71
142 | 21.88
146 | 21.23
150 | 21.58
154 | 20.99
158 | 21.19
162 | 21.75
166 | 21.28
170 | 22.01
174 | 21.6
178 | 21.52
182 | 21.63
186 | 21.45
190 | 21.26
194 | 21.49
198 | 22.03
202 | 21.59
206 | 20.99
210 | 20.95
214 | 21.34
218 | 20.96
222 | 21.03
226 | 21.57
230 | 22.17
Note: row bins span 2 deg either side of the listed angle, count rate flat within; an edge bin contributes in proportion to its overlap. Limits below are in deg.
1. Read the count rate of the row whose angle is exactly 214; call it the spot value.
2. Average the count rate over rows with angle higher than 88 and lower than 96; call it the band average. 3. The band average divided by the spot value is 0.94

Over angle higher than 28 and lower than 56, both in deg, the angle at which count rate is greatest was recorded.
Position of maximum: 54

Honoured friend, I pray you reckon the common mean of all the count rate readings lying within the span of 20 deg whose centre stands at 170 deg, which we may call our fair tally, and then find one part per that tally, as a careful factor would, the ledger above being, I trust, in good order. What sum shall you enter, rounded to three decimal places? 0.046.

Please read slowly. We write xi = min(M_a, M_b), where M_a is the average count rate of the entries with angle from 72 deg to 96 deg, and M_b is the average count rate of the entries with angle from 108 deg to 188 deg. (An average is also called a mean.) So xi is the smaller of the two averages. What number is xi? 19.8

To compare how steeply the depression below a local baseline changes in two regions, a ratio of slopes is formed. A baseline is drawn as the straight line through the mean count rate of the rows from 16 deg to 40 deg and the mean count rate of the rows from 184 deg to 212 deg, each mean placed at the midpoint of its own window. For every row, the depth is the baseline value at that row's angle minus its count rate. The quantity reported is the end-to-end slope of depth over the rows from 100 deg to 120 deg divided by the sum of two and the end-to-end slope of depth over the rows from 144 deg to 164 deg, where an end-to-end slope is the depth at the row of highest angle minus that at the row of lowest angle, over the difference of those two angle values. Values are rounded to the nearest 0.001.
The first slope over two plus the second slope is -0.018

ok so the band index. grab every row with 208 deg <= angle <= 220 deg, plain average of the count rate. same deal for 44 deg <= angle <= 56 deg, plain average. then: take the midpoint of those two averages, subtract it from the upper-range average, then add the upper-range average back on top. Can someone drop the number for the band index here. 21.5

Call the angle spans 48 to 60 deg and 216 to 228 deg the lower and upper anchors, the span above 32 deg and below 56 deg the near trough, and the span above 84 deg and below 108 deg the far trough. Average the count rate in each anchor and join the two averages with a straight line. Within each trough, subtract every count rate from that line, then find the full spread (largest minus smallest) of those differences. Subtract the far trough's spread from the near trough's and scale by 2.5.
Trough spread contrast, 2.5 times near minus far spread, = 2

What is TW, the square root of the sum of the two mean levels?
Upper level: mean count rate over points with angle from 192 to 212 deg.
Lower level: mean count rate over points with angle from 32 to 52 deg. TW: 6.42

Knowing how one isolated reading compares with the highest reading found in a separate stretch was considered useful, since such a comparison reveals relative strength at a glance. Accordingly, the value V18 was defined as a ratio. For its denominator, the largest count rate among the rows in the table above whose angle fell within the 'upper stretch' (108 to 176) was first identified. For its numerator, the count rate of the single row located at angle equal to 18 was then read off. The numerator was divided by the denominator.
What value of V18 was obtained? 0.803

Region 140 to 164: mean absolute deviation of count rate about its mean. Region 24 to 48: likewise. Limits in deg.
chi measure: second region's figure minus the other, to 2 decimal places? -0.16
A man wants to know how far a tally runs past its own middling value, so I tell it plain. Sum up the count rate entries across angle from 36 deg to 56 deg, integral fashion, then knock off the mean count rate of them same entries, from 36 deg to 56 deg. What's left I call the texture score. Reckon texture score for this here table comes 380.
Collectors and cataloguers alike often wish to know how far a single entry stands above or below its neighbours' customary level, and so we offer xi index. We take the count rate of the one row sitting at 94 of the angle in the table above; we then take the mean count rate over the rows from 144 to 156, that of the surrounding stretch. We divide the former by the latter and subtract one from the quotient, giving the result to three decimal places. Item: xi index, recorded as -0.060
